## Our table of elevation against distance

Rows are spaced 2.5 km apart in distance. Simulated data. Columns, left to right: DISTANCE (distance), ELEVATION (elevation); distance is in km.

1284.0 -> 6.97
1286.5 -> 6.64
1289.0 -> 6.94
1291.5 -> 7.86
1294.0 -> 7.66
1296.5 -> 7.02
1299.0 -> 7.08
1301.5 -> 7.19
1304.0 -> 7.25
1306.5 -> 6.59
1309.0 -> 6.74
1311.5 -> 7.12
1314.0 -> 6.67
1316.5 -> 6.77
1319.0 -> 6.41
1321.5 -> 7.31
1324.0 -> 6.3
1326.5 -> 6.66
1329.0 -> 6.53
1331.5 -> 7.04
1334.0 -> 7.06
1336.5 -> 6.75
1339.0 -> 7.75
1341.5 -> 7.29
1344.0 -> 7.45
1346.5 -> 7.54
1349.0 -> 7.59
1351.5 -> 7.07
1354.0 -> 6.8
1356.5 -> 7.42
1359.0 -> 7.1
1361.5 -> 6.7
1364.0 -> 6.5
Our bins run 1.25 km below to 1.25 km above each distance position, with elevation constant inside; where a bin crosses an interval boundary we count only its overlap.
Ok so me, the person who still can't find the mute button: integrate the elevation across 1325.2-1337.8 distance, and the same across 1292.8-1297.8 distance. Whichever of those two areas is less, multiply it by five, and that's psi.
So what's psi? 183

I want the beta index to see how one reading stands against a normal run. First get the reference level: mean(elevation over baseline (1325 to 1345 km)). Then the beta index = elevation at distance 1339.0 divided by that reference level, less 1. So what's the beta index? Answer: 0.10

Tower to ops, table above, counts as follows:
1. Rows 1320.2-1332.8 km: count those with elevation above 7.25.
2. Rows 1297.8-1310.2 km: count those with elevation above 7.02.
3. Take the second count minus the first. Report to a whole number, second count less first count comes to 2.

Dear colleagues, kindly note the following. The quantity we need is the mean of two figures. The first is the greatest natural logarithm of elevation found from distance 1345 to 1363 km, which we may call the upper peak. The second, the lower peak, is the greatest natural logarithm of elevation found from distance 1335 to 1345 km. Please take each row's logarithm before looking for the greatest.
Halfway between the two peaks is 2.037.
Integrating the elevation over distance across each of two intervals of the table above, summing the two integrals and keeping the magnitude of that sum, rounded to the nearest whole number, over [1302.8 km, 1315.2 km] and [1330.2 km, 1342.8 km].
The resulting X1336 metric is 176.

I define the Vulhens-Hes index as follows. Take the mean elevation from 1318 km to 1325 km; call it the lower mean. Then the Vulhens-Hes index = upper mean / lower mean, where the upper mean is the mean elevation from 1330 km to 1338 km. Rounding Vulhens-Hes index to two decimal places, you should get 1.04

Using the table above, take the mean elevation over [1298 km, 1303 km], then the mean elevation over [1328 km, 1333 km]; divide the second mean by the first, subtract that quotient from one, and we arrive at 0.05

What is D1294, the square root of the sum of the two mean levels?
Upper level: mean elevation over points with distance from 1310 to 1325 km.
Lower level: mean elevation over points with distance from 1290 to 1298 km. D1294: 3.78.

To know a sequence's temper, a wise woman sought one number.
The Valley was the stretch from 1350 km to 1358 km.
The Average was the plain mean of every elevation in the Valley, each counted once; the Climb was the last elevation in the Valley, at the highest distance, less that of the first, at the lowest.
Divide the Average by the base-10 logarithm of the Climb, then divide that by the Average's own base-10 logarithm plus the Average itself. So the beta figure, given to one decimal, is -2.0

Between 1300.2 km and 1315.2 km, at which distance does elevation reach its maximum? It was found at 1304.0 km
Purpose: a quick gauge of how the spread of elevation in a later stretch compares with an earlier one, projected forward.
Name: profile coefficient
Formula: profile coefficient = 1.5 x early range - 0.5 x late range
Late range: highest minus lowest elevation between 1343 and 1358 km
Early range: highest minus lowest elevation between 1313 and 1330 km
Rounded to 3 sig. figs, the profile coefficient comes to 1.12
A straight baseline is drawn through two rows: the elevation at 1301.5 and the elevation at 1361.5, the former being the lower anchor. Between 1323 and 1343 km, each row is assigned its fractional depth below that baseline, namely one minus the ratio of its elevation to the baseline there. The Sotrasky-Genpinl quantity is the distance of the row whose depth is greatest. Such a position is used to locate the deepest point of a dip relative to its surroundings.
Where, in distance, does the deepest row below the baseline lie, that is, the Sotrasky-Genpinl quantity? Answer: 1324.0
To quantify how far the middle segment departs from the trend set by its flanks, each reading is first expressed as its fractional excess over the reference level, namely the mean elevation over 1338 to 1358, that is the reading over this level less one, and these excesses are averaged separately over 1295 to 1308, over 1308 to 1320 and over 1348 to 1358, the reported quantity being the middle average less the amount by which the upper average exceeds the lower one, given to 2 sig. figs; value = -0.11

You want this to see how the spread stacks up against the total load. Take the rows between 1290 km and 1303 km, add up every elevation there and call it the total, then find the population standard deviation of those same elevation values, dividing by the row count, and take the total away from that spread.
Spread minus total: -36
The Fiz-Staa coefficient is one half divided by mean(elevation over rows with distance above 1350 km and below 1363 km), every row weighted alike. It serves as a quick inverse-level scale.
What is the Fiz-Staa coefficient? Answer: 0.0712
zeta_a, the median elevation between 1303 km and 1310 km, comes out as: 6.74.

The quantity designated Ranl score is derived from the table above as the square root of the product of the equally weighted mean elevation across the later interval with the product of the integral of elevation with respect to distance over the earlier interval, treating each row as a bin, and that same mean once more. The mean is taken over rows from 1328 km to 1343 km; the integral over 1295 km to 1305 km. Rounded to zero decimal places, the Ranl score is 60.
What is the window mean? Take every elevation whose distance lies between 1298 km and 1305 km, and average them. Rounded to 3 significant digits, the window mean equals 7.17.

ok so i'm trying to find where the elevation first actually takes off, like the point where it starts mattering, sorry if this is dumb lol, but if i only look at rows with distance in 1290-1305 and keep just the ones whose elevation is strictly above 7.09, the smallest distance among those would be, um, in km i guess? 1291.5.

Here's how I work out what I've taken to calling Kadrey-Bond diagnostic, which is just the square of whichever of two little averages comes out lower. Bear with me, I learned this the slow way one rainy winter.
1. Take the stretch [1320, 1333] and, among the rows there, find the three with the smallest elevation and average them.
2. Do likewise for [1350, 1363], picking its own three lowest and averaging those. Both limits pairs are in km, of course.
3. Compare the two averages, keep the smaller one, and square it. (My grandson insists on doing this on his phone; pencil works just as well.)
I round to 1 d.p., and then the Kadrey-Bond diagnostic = 42.2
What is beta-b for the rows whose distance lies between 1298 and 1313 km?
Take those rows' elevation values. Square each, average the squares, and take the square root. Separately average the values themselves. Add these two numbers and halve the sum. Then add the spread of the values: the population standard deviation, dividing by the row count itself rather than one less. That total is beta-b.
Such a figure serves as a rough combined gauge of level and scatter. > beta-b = 7.24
